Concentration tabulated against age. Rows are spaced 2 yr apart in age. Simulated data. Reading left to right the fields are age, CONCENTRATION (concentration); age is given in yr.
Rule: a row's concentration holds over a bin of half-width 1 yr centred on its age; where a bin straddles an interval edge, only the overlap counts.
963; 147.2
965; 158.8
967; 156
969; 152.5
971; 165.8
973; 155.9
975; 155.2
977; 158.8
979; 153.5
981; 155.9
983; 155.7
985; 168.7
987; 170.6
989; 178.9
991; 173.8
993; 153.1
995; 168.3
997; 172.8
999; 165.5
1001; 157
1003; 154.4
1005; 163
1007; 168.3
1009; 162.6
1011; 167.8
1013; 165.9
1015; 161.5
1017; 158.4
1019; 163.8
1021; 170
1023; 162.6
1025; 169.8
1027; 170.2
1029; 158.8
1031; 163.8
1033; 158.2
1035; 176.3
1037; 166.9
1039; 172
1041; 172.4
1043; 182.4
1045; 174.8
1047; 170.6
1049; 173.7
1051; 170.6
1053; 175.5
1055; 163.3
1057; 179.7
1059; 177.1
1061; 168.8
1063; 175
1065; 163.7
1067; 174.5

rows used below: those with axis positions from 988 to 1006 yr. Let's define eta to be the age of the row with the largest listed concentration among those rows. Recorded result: 989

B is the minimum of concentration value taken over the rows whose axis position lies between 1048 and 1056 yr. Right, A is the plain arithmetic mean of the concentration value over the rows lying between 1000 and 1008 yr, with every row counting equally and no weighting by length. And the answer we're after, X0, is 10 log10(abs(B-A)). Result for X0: 4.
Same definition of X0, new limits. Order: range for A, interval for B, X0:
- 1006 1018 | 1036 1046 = 4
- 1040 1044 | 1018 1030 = 13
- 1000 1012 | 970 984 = 9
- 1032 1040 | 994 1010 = 11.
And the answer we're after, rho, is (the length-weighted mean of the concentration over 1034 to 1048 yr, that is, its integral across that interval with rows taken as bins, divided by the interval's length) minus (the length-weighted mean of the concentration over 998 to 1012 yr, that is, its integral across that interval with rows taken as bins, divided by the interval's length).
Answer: 11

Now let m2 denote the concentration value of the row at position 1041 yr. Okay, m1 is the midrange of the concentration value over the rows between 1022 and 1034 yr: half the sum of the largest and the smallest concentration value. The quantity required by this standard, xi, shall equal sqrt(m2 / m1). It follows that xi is 1.02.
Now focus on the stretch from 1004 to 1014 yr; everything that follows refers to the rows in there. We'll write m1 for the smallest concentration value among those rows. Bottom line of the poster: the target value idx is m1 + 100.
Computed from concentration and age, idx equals 263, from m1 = 162.6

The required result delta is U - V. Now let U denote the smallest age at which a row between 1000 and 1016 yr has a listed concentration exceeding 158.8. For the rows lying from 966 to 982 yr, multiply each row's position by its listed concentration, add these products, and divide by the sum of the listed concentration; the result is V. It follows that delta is 31.0 yr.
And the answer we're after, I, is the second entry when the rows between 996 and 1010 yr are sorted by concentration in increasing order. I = 157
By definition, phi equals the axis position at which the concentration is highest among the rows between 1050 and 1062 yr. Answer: 1057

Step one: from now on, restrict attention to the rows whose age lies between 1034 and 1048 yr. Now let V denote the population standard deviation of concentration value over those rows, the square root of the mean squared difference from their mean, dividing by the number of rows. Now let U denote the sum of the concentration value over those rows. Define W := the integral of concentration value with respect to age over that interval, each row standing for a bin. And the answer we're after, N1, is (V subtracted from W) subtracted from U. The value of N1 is -1211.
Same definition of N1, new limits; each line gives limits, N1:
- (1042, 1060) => -1562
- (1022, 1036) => -1154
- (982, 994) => -991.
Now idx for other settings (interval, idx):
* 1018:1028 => 263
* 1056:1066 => 264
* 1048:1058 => 263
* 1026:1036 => 258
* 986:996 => 253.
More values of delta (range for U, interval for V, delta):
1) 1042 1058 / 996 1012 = 39.0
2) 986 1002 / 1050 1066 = -71.0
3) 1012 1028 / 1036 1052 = -31.0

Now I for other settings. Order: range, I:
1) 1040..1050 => 172.4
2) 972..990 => 155.2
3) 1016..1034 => 158.4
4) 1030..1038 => 163.8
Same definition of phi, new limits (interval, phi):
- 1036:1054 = 1043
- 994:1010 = 997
